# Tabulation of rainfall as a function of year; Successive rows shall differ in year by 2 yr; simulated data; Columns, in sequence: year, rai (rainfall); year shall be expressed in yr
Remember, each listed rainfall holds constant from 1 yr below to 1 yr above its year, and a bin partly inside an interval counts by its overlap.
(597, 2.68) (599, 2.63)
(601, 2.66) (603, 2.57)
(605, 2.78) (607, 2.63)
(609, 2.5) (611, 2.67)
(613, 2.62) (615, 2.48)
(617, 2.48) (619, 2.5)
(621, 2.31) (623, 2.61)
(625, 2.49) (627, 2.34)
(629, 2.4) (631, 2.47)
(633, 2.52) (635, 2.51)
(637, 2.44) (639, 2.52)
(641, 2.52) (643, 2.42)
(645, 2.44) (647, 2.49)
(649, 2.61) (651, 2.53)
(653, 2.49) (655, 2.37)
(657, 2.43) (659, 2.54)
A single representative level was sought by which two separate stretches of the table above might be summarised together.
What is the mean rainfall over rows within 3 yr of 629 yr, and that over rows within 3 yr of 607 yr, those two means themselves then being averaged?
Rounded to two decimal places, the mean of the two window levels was 2.52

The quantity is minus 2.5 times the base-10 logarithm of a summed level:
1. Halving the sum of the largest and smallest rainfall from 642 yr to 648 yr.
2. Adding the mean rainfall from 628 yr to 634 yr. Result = -1.73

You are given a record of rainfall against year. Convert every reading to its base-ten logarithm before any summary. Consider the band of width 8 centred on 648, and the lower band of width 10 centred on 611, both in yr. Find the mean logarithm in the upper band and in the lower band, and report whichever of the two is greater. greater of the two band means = 0.411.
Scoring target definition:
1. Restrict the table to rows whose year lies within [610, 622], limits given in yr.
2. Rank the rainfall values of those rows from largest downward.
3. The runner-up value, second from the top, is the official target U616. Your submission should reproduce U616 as 2.62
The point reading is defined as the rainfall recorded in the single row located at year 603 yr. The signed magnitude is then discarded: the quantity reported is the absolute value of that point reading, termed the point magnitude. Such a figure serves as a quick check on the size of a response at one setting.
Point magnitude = 2.57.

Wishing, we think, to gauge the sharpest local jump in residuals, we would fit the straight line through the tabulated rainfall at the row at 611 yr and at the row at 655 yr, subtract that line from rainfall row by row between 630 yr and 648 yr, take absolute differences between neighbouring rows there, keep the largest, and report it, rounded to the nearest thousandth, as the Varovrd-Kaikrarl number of 0.094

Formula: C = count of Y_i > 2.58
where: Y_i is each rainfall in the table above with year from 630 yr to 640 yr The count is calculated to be 0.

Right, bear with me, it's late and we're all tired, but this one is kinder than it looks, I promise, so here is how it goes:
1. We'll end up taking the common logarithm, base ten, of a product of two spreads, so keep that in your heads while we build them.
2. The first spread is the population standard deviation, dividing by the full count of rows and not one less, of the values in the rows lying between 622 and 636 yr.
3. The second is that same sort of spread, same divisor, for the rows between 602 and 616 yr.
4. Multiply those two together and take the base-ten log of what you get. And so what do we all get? -2.1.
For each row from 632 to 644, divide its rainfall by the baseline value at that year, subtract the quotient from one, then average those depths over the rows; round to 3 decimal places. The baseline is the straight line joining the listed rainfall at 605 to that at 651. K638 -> 0.043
